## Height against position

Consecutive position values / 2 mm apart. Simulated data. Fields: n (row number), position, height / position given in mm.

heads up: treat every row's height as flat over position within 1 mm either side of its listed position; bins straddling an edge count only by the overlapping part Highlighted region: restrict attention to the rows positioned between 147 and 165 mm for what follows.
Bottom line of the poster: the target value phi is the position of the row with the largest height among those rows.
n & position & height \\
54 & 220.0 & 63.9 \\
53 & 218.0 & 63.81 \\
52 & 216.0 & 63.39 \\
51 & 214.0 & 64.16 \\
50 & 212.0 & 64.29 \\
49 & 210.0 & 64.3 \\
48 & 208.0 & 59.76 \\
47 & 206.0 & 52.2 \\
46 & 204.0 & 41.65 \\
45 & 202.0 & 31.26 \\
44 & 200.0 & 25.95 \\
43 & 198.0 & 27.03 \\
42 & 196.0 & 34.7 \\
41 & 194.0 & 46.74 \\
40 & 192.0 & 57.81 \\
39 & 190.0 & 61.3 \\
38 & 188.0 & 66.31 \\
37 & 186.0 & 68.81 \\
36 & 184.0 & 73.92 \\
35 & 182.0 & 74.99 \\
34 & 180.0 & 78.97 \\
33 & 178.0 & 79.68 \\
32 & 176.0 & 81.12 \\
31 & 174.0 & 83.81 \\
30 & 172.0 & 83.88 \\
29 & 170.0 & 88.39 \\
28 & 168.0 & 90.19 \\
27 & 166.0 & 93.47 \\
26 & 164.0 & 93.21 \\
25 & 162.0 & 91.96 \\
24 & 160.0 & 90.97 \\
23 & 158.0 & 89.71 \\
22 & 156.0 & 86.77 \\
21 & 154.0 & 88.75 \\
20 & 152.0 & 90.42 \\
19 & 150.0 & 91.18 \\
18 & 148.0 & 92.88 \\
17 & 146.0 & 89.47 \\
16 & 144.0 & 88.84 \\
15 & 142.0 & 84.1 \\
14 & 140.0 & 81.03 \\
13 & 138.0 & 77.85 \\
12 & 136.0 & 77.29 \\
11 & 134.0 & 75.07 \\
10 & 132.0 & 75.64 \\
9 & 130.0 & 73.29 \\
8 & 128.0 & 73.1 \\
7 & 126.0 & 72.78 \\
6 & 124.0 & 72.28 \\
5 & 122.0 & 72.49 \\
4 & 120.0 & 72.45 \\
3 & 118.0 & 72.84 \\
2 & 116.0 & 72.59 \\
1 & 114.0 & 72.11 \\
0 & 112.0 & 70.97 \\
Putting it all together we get 164.0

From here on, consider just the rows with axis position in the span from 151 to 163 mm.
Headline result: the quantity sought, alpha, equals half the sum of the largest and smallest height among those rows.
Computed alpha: 89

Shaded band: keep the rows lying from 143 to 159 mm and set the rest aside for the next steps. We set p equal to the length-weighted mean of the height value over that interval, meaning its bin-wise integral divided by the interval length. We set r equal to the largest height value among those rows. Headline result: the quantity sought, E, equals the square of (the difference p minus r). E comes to 10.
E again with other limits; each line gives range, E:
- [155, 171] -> 8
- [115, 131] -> 0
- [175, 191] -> 64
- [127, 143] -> 48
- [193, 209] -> 394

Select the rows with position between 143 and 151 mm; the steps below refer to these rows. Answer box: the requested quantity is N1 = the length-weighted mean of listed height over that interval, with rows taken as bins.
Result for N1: 91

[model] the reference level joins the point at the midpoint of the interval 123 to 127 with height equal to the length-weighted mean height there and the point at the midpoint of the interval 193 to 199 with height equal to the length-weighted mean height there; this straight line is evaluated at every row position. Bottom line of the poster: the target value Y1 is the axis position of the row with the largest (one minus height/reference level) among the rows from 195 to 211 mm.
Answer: 200.0 mm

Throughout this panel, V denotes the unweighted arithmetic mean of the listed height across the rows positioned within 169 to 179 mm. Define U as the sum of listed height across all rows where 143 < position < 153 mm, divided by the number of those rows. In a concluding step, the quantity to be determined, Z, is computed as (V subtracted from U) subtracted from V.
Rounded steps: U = 91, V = 83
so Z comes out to 76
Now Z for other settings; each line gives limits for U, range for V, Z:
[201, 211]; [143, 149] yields 131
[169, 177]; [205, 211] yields 33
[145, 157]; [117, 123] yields 55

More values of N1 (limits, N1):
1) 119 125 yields 72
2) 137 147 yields 84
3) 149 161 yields 90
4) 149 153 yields 91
